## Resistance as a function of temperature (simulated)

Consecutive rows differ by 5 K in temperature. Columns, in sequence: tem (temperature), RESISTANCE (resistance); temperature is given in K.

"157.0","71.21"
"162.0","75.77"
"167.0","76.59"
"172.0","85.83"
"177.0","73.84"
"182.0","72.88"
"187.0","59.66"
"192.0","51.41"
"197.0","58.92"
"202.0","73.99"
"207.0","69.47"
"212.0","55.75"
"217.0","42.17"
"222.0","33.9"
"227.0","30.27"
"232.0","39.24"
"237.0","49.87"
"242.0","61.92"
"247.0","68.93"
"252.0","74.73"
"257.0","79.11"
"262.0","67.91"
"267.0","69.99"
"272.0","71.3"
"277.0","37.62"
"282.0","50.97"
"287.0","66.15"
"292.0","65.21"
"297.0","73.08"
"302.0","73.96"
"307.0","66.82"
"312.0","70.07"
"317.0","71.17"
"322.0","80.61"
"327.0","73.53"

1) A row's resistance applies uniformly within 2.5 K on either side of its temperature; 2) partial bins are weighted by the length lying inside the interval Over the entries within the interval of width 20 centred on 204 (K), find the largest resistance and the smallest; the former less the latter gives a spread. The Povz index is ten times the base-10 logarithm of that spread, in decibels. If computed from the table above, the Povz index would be 12.6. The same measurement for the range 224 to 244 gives 15.0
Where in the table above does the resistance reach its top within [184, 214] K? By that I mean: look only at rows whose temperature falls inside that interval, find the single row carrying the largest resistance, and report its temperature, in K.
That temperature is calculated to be 202.0 K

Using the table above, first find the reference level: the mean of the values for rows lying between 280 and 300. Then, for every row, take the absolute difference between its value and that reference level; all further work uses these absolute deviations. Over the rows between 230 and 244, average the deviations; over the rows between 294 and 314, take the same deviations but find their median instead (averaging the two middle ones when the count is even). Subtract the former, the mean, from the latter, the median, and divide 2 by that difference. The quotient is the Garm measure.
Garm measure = -0.3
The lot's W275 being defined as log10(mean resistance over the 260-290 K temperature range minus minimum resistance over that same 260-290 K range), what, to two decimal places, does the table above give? 1.36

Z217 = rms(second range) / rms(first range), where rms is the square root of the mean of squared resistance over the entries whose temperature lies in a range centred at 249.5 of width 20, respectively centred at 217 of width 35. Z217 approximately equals 1.4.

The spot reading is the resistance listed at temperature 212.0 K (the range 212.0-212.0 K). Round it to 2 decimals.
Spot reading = 55.75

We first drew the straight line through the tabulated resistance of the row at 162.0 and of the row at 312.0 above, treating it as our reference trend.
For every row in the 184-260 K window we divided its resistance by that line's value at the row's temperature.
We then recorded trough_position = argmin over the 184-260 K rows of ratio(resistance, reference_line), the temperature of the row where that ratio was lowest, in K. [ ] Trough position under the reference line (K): 227.0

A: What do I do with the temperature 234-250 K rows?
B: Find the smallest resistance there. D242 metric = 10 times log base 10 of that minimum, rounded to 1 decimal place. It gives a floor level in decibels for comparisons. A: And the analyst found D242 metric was 17.0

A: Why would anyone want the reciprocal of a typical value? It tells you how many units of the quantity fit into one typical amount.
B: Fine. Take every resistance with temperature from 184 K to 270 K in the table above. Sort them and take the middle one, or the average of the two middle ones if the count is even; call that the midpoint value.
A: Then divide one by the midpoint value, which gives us 0.0168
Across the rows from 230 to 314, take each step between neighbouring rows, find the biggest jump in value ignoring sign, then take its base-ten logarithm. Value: 1.5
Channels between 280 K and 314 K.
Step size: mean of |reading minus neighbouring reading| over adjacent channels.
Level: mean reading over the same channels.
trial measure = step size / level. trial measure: 0.088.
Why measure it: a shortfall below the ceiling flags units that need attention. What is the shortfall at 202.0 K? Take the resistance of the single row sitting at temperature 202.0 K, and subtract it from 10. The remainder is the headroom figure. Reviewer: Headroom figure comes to -64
